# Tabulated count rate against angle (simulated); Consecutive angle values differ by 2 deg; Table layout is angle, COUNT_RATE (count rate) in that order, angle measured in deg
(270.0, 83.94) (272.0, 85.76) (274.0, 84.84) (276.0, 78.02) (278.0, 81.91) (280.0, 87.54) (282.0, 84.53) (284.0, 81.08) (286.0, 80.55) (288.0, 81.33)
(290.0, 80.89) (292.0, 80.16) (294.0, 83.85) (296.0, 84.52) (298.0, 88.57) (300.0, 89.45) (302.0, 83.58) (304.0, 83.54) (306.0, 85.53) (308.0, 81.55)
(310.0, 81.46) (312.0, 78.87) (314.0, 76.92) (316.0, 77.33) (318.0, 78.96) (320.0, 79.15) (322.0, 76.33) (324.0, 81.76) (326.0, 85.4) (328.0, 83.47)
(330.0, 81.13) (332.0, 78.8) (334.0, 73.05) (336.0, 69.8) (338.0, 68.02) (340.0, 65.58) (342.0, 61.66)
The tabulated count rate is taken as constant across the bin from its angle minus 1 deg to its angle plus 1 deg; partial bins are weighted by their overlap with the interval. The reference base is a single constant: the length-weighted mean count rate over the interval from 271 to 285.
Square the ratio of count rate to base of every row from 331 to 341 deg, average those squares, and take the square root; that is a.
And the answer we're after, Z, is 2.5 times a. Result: 2.13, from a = 0.85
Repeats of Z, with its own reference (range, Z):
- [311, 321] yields 2.35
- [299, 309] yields 2.54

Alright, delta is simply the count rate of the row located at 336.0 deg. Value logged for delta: 69.8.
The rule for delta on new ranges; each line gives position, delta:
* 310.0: 81.46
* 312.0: 78.87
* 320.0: 79.15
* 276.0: 78.02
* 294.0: 83.85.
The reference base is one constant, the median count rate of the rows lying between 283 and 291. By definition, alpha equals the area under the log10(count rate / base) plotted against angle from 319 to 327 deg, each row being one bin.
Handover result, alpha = -0.02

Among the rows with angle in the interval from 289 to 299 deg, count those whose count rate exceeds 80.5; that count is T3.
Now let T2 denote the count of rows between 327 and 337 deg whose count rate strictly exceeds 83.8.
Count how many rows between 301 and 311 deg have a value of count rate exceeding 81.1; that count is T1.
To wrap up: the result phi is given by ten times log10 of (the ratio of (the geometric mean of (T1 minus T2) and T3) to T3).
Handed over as 0.5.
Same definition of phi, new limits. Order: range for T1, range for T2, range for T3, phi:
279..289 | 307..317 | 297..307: -1.1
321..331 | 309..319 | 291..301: 0.0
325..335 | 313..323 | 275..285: -0.6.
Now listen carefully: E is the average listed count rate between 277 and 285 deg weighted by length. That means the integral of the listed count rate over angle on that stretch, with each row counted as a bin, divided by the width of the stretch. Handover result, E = 83.8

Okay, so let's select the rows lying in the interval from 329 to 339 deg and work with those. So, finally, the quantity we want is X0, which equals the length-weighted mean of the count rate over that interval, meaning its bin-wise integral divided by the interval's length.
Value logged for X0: 74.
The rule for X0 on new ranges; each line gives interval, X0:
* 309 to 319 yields 79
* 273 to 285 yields 83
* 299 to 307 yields 86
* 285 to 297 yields 82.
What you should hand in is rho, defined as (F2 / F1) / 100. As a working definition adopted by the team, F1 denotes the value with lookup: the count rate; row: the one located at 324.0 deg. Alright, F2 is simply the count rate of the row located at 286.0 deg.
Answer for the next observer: 0.0099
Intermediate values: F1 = 81.76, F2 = 80.55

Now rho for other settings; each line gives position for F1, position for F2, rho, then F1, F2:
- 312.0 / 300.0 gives 0.0113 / 78.87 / 89.45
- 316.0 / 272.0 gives 0.0111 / 77.33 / 85.76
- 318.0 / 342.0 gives 0.0078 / 78.96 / 61.66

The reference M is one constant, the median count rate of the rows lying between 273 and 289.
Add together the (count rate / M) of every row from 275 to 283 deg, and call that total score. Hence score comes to 4.07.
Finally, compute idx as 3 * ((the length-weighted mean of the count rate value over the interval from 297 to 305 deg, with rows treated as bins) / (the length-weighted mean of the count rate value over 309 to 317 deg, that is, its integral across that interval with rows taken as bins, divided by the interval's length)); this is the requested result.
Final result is 3.29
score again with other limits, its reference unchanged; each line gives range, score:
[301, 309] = 4.09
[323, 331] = 4.06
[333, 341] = 3.39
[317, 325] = 3.87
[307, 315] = 3.91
